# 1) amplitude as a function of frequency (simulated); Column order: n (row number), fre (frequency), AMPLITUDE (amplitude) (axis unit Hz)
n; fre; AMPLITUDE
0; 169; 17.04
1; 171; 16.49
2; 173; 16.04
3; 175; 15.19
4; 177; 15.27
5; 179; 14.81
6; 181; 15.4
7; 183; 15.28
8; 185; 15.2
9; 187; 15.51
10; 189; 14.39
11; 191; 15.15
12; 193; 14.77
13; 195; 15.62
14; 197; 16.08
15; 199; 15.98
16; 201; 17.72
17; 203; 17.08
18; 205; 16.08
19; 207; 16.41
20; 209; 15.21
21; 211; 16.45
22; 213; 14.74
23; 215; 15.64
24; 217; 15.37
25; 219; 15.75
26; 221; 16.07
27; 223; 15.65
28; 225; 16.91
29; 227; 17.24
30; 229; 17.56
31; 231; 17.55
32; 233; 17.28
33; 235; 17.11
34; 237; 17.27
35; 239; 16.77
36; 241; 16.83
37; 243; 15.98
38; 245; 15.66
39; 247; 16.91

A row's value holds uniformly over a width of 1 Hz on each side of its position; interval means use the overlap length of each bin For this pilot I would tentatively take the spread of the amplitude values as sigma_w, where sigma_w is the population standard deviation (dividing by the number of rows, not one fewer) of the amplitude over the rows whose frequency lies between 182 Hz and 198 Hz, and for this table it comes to 0.48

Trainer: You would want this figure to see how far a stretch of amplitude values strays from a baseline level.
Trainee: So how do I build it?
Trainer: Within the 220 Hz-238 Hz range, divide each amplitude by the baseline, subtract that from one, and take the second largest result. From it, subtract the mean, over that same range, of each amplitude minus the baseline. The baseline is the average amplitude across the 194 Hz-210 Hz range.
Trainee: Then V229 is -0.7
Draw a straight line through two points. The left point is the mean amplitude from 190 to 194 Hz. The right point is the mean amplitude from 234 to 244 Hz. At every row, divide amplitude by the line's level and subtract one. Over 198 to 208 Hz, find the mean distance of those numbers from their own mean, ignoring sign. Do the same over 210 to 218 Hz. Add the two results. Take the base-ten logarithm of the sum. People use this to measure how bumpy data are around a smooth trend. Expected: -1.13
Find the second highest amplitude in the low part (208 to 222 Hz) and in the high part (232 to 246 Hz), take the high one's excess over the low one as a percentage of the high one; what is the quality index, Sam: 6.9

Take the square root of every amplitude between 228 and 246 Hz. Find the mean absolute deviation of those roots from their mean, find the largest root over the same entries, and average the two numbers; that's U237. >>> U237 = 2.127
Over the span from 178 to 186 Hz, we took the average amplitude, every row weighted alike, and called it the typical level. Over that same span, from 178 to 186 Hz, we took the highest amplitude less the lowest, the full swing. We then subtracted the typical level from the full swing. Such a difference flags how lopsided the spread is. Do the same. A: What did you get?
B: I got -14.6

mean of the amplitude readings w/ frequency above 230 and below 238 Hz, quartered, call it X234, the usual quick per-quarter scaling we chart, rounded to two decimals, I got 4.33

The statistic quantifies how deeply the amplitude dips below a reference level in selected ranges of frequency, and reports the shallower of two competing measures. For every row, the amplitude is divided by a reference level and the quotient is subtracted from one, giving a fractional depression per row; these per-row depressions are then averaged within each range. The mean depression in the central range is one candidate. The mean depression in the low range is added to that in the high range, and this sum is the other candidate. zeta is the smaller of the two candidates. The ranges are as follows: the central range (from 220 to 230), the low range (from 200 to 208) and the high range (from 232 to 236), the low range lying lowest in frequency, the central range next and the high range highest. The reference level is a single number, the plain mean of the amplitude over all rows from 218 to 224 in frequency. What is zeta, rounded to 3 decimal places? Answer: -0.150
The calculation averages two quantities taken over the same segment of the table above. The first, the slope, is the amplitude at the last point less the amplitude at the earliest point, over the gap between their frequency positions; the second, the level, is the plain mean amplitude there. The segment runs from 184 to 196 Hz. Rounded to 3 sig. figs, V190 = 7.57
